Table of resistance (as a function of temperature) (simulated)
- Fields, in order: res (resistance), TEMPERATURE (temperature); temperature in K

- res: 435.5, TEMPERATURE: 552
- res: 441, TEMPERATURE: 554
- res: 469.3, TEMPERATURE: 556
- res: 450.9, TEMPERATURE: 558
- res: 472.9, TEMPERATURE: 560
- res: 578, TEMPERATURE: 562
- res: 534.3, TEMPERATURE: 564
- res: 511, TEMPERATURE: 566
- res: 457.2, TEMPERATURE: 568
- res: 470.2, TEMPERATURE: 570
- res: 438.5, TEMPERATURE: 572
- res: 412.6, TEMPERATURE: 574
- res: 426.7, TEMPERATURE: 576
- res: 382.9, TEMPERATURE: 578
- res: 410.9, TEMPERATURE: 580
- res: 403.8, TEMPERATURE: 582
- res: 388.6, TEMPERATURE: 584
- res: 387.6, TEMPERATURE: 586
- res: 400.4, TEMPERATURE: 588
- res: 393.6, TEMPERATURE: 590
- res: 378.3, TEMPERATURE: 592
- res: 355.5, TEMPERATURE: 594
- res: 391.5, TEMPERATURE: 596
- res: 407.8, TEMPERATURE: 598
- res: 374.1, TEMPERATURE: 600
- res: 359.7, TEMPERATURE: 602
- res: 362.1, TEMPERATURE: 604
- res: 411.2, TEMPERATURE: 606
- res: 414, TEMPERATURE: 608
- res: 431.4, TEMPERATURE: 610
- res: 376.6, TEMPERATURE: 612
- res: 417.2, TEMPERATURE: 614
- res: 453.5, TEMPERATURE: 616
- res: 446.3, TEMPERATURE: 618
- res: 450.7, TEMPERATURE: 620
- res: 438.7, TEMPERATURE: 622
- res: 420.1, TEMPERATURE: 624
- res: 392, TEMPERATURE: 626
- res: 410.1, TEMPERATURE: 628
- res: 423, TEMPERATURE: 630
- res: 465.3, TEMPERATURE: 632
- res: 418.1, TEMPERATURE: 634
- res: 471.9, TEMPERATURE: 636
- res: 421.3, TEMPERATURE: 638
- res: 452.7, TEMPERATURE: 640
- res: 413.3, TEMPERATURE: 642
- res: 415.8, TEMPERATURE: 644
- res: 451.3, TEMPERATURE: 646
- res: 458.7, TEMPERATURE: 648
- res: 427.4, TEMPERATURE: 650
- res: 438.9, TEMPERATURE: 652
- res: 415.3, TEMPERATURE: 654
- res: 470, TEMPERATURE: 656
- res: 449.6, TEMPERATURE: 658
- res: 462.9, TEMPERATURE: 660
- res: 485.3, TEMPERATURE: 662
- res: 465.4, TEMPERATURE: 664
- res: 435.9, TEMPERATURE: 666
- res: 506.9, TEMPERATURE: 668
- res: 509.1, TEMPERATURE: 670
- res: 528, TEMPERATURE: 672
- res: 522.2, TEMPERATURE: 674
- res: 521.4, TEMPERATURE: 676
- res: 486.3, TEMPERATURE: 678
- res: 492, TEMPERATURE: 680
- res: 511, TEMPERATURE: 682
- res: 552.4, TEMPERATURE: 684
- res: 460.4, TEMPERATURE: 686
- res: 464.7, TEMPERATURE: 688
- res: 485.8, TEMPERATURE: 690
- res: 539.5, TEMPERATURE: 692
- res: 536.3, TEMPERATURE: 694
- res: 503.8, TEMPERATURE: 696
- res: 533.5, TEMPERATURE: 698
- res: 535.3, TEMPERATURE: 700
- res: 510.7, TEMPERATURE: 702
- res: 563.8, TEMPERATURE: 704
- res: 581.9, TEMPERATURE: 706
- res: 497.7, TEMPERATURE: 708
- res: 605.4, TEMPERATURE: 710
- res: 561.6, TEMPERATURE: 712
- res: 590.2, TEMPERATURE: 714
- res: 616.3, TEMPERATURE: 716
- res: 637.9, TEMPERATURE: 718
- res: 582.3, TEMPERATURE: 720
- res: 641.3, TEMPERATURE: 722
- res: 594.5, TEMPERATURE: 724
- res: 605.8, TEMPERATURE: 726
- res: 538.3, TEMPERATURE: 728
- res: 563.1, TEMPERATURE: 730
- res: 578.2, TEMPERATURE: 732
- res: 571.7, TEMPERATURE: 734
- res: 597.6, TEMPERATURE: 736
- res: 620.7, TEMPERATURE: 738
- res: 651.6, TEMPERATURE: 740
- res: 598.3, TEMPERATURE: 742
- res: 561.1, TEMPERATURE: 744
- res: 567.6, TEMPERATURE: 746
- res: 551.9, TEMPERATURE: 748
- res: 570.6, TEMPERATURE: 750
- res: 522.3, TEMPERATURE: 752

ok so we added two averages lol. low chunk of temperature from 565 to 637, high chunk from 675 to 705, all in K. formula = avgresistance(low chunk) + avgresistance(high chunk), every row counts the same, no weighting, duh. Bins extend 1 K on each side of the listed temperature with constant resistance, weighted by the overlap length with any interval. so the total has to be 928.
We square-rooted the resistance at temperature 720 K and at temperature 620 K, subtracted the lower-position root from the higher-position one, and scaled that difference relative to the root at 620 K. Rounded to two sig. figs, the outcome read 0.14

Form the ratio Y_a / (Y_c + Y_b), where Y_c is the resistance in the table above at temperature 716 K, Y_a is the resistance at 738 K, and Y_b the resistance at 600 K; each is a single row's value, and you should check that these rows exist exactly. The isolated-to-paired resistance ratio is 0.627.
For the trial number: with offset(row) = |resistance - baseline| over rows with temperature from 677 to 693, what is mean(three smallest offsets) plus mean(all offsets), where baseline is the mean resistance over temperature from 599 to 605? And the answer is 239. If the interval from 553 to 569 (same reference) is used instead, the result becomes 208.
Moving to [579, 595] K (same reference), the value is 42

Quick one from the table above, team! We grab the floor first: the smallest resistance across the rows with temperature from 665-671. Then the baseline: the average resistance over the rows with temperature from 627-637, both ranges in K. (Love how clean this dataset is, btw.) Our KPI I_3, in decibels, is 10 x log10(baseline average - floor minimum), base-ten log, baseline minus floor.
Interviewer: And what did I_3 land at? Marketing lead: 3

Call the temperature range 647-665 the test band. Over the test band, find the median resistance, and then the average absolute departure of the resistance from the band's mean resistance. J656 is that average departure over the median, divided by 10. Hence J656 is 0.0038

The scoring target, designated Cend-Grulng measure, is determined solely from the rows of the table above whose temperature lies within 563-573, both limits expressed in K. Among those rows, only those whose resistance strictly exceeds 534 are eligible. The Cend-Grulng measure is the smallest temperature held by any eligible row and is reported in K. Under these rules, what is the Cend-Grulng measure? 564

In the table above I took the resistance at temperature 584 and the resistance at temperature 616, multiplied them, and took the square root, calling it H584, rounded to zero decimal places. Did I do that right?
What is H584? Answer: 420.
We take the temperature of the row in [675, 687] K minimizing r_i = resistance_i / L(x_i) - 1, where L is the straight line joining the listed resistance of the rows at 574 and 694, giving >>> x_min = 686 K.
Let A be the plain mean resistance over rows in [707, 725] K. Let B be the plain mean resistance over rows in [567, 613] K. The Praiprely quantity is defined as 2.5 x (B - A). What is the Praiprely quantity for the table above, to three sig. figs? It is -476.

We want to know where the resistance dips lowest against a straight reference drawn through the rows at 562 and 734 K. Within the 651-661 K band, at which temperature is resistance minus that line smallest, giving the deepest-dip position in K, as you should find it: 654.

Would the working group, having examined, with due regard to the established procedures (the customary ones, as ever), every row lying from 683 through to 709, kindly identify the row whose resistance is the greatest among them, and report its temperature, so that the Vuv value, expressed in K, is 706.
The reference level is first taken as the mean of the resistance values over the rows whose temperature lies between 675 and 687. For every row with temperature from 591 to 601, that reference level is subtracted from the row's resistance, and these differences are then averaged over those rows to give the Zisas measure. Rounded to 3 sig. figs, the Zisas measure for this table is -122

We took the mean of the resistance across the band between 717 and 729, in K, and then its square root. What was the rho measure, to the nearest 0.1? 24.5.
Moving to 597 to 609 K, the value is 19.7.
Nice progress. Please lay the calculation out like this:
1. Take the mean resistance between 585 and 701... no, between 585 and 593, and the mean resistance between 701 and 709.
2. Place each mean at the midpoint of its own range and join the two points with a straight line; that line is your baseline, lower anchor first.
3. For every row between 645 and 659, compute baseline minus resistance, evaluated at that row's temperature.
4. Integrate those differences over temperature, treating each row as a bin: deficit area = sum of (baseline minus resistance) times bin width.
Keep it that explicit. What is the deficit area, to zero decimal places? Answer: 367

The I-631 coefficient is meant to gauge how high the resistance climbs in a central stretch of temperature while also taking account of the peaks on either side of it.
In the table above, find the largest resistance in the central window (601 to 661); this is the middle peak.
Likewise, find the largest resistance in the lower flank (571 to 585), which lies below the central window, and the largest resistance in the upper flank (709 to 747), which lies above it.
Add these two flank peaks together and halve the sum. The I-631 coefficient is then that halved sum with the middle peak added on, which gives 1017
